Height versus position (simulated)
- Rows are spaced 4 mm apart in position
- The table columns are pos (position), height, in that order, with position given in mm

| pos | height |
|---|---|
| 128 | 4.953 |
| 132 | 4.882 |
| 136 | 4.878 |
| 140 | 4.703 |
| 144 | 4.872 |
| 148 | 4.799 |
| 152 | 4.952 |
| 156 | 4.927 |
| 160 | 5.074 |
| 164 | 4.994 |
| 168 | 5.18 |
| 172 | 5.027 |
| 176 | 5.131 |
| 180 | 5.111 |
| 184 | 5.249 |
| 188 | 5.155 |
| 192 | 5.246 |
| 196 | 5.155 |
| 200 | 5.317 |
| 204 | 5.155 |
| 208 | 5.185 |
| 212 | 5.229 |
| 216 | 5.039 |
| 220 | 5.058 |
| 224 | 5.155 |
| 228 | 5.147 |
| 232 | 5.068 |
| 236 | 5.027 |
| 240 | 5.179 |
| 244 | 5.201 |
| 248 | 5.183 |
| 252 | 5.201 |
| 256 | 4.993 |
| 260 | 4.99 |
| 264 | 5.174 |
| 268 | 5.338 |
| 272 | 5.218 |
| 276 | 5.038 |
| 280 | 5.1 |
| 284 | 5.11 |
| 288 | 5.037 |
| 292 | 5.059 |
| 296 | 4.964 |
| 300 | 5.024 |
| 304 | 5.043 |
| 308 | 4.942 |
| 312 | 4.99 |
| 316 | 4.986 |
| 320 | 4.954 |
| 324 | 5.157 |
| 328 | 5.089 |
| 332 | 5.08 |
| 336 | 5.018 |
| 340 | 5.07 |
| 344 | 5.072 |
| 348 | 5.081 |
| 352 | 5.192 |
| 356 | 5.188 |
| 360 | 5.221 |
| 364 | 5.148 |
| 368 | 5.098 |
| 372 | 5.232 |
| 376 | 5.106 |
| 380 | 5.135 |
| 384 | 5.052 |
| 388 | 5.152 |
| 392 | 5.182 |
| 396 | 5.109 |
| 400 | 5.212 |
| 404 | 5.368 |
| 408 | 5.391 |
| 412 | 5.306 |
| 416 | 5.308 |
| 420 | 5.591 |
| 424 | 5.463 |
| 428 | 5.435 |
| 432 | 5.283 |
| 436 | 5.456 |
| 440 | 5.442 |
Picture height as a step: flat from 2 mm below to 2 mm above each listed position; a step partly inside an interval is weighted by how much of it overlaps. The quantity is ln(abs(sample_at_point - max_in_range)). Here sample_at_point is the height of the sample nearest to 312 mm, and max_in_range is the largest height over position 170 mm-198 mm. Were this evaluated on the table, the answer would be -1.4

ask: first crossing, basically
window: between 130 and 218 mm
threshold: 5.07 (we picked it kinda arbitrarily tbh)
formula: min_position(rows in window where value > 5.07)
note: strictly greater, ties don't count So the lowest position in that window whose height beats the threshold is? 160 mm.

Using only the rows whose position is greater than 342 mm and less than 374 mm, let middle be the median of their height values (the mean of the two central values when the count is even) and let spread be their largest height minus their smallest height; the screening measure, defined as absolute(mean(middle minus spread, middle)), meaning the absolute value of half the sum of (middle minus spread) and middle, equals 5.09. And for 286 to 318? 4.95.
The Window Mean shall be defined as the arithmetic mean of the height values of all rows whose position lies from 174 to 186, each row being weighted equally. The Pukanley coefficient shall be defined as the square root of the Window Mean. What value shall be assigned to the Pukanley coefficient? 2.27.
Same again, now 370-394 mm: 2.27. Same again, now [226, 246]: 2.26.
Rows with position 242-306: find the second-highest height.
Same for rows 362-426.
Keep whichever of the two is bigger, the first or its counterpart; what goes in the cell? 5.46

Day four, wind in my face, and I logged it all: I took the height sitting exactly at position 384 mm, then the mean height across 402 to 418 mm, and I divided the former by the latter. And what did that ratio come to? 0.95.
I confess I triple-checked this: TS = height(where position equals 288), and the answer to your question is 5.037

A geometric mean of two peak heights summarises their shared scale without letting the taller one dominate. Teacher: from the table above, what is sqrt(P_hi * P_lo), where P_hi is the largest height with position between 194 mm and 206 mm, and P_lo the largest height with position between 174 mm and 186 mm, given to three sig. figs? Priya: 5.28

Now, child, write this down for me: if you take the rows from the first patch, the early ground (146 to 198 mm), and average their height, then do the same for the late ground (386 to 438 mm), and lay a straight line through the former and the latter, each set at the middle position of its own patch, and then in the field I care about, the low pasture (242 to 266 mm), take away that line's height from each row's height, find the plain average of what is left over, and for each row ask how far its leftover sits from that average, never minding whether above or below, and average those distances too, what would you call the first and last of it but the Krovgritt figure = 0.091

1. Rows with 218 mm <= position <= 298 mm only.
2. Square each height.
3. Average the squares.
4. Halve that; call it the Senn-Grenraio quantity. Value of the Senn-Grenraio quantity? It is 13.1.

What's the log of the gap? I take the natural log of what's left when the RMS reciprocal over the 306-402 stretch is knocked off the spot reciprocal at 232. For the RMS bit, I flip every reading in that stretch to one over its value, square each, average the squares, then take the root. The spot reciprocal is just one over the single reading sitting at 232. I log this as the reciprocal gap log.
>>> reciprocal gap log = -6.7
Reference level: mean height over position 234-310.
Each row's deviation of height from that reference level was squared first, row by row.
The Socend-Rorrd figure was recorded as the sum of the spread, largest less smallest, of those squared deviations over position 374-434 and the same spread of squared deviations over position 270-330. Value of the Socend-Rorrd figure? 0.27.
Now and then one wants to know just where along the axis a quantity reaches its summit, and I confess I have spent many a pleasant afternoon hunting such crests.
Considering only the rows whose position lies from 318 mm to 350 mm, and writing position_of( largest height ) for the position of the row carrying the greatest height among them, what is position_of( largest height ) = 324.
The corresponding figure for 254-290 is 268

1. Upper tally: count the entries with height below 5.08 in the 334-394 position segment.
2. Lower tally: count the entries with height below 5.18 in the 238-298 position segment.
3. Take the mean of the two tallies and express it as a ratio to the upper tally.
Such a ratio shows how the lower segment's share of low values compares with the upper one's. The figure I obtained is 2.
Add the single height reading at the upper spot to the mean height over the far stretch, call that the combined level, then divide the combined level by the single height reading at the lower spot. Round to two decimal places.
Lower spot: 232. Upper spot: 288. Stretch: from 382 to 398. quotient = 2.00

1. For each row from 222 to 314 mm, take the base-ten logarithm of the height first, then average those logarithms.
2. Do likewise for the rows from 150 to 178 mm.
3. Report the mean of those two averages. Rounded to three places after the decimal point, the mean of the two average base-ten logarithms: 0.705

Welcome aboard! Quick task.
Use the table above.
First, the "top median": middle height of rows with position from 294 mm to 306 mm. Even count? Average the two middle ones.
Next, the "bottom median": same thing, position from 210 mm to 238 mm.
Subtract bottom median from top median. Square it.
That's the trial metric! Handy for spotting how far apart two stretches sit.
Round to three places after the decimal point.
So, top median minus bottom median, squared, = 0.002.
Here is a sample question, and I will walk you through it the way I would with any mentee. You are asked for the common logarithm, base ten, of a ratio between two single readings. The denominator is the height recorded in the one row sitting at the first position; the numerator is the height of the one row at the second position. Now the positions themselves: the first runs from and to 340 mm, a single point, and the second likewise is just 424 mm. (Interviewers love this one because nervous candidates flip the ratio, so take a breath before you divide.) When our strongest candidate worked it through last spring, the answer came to 0.032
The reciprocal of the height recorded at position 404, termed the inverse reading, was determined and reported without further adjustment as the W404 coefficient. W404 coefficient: 0.186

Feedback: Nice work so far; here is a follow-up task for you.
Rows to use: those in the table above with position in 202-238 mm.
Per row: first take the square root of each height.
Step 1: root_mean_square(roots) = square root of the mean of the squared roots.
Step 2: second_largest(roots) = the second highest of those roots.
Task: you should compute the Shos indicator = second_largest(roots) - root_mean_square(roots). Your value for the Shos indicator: 0.015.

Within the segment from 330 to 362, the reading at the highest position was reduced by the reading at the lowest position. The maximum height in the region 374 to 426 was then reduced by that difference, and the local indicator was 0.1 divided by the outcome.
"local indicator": 0.0183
